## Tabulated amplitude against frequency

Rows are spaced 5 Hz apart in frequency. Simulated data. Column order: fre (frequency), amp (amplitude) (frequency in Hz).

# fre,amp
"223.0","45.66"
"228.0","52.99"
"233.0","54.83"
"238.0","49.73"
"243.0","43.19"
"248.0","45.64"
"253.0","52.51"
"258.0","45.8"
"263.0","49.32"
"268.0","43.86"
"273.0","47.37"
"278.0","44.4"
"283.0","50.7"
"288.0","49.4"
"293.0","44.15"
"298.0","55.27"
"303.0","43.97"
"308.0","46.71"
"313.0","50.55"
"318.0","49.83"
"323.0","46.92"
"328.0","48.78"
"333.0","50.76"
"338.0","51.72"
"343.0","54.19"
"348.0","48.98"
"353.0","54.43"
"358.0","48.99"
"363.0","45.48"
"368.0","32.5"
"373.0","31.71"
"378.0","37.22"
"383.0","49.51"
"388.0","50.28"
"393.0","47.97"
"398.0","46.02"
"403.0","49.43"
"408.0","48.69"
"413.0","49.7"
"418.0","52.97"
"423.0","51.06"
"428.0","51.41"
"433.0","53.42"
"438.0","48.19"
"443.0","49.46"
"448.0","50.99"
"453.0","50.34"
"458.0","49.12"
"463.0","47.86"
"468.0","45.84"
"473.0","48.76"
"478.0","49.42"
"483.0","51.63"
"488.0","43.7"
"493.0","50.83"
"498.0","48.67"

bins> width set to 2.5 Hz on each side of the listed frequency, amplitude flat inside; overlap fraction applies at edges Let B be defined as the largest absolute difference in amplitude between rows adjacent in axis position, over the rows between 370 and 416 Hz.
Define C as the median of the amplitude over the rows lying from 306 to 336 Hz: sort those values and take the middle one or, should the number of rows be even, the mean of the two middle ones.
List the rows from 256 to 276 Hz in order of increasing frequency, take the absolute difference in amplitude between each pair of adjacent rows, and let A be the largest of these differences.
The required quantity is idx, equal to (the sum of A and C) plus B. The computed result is 67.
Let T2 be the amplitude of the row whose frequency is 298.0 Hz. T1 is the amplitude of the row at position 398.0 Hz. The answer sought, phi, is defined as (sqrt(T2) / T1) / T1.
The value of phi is 0.0035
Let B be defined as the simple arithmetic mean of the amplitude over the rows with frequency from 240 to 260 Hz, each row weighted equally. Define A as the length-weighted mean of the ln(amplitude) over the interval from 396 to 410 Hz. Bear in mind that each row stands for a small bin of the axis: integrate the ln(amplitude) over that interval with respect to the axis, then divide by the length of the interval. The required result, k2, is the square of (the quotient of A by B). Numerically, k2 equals 0.0069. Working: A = 3.87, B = 46.8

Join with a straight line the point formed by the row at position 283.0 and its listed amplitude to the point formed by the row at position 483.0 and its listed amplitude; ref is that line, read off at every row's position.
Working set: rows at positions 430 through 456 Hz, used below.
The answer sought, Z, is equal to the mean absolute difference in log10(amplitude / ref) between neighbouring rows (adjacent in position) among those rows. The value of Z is 0.019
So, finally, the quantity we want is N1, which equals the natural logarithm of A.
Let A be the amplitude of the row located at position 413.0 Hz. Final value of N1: 3.91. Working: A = 49.7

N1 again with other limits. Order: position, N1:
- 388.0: 3.92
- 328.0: 3.89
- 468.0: 3.83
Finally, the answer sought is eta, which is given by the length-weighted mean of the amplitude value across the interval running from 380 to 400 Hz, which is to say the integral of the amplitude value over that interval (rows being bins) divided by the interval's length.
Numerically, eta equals 48.2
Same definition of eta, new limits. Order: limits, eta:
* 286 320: 48.5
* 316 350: 50.2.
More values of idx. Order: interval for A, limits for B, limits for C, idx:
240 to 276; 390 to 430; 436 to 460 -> 60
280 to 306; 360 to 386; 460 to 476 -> 72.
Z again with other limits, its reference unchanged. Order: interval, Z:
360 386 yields 0.088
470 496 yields 0.041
